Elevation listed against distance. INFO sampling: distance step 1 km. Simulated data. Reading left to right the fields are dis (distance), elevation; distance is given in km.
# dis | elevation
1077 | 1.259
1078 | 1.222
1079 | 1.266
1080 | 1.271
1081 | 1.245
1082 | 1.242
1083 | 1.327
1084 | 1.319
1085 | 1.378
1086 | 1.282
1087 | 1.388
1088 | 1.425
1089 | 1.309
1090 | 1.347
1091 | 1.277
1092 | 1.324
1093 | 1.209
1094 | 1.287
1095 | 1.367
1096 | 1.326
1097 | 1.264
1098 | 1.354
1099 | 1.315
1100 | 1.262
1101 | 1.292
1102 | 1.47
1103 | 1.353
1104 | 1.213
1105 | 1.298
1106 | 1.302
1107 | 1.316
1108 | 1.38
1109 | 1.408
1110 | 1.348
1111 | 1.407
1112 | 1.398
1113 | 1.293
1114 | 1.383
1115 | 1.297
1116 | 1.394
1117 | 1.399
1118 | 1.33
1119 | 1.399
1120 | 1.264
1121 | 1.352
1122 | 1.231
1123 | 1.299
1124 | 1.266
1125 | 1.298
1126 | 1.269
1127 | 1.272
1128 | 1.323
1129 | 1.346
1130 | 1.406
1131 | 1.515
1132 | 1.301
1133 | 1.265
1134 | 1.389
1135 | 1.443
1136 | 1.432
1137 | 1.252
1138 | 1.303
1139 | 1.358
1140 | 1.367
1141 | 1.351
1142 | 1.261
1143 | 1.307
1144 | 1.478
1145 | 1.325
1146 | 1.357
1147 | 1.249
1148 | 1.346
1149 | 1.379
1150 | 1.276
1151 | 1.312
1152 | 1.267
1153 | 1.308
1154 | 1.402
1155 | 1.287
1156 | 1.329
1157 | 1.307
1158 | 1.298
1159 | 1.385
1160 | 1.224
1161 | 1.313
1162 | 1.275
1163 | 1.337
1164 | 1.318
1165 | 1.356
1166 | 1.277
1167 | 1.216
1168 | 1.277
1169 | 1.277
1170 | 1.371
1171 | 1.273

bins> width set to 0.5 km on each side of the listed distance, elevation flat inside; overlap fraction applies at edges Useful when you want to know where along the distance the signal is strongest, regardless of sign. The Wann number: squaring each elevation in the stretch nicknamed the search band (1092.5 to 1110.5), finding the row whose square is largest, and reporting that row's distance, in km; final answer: 1102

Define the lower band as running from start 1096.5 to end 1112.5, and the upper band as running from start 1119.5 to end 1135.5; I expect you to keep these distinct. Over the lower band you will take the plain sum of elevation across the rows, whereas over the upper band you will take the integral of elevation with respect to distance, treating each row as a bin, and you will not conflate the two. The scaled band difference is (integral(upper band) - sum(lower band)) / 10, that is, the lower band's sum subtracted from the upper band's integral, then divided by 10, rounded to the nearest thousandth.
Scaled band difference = -0.014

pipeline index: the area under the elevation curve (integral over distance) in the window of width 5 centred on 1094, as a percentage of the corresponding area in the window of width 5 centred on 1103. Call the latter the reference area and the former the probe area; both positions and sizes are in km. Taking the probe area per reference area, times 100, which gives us 98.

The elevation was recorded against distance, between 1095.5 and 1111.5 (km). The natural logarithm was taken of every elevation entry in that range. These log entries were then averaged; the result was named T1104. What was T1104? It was 0.285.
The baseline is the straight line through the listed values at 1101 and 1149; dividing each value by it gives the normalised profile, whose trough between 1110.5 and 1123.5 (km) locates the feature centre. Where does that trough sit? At 1122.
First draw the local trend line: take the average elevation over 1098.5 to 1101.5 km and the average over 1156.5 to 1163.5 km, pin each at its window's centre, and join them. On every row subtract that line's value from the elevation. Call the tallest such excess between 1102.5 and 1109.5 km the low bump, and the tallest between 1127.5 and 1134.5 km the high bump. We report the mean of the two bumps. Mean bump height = 0.17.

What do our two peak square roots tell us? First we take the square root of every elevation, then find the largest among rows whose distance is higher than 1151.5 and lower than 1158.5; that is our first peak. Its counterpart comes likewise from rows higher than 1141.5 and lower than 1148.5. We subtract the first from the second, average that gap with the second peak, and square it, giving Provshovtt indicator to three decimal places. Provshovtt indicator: 0.389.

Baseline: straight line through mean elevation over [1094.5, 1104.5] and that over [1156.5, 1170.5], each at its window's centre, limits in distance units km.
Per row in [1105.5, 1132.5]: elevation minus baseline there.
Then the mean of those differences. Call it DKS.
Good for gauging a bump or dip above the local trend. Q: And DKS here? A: 0.0249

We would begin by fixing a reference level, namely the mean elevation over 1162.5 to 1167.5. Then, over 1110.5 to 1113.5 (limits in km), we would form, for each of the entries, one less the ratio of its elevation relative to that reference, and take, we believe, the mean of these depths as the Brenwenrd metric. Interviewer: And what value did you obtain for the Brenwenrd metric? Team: -0.050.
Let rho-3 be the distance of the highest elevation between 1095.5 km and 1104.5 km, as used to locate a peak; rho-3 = 1102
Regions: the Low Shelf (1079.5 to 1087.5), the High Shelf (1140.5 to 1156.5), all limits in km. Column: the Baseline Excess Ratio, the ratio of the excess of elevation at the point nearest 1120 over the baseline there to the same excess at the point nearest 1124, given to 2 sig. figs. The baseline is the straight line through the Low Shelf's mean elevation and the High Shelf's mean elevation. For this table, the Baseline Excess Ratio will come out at 1.0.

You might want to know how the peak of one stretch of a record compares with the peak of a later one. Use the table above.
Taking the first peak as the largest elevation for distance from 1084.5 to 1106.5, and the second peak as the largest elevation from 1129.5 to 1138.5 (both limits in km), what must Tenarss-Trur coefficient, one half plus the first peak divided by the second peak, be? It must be 1.47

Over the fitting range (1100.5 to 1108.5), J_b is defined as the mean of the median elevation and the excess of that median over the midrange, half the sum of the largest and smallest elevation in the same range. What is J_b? 0.638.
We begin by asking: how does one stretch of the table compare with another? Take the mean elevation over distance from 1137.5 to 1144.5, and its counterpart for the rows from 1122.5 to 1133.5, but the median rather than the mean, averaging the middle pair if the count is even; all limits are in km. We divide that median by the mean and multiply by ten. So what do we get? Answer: 9.6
